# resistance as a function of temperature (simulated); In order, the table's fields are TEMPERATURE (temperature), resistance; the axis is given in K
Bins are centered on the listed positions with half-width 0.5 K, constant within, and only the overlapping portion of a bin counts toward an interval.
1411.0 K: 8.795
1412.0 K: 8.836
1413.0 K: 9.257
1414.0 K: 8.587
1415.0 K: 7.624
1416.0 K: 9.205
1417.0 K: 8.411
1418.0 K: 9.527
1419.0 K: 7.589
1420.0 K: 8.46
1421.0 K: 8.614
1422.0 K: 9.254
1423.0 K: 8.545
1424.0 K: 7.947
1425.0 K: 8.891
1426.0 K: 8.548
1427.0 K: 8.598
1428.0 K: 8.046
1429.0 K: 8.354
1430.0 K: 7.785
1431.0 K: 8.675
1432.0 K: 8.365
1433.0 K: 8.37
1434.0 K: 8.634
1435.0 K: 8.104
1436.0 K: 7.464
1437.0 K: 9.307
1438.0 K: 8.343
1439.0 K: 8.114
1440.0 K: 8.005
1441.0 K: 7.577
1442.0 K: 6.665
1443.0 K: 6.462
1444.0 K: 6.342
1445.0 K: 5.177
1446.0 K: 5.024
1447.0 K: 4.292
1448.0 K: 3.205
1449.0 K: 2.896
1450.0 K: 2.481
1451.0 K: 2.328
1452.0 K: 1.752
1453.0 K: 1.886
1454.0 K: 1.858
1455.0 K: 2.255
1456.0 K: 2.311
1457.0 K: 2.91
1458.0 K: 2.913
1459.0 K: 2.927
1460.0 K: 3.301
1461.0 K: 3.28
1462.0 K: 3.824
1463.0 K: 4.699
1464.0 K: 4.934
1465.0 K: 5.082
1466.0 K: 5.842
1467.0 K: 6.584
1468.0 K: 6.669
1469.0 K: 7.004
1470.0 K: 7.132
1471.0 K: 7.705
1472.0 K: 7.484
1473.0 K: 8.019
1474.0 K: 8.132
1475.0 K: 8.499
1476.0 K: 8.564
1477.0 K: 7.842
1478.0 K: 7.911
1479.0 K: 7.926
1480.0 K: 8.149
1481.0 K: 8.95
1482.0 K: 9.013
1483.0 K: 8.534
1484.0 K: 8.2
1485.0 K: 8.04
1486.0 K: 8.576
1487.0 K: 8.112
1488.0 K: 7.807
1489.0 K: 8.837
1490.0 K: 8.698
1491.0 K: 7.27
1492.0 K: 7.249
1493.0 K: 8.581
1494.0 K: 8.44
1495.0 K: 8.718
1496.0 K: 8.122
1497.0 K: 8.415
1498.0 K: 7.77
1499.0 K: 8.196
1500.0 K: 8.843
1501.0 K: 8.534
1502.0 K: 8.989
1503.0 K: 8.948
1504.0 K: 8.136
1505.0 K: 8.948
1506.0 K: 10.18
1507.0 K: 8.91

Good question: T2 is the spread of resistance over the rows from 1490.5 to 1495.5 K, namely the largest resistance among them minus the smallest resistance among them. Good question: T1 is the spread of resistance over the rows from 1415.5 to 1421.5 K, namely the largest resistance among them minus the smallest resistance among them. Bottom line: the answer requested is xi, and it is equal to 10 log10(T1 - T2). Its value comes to -3.3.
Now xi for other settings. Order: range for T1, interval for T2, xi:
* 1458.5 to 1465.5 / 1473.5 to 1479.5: 1.6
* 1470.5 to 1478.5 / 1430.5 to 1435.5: -2.9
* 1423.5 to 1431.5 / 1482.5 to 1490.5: -11.2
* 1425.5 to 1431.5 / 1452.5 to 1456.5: -3.6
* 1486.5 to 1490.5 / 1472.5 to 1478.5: -5.1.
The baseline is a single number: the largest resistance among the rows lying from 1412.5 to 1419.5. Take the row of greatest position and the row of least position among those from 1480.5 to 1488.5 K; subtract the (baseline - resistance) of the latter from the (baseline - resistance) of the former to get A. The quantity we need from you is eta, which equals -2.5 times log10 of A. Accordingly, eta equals -0.15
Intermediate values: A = 1.1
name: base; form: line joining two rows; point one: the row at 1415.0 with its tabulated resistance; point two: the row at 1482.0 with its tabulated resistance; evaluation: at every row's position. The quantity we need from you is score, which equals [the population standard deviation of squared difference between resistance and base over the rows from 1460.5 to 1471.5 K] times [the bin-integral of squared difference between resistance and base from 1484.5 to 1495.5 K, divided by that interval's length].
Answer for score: 10.4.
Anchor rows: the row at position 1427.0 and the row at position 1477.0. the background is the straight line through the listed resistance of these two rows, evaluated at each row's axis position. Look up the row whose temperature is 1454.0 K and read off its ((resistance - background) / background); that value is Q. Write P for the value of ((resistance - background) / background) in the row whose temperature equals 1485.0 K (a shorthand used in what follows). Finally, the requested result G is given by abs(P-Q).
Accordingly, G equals 0.81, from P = 0.0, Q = -0.8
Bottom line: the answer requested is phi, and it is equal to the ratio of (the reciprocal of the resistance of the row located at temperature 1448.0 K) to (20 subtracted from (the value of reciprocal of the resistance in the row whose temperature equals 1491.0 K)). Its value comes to -0.016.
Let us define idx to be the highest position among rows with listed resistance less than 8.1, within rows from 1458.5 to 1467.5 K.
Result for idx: 1467.0 K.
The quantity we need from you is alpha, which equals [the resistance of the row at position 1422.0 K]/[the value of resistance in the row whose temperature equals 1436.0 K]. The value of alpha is 1.2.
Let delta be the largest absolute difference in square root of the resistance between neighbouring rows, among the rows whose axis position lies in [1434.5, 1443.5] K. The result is 0.319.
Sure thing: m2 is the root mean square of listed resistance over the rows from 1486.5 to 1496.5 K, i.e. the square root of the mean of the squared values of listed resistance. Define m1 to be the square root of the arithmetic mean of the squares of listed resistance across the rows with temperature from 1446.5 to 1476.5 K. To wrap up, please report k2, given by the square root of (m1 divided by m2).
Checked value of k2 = 0.8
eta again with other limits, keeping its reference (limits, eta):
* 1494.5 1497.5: 1.30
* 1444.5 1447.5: 0.13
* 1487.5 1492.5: 0.63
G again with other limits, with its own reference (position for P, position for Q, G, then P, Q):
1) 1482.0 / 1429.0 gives 0.19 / 0.2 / 0.0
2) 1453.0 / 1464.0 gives 0.38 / -0.8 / -0.4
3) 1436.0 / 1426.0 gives 0.11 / -0.1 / 0.0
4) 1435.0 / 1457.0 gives 0.60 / 0.0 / -0.6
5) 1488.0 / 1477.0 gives 0.02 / 0.0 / 0.0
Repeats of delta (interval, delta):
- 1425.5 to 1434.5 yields 0.155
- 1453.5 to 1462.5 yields 0.186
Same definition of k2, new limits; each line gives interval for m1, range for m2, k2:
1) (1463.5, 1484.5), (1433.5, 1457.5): 1.2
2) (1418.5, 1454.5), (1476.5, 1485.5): 0.9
